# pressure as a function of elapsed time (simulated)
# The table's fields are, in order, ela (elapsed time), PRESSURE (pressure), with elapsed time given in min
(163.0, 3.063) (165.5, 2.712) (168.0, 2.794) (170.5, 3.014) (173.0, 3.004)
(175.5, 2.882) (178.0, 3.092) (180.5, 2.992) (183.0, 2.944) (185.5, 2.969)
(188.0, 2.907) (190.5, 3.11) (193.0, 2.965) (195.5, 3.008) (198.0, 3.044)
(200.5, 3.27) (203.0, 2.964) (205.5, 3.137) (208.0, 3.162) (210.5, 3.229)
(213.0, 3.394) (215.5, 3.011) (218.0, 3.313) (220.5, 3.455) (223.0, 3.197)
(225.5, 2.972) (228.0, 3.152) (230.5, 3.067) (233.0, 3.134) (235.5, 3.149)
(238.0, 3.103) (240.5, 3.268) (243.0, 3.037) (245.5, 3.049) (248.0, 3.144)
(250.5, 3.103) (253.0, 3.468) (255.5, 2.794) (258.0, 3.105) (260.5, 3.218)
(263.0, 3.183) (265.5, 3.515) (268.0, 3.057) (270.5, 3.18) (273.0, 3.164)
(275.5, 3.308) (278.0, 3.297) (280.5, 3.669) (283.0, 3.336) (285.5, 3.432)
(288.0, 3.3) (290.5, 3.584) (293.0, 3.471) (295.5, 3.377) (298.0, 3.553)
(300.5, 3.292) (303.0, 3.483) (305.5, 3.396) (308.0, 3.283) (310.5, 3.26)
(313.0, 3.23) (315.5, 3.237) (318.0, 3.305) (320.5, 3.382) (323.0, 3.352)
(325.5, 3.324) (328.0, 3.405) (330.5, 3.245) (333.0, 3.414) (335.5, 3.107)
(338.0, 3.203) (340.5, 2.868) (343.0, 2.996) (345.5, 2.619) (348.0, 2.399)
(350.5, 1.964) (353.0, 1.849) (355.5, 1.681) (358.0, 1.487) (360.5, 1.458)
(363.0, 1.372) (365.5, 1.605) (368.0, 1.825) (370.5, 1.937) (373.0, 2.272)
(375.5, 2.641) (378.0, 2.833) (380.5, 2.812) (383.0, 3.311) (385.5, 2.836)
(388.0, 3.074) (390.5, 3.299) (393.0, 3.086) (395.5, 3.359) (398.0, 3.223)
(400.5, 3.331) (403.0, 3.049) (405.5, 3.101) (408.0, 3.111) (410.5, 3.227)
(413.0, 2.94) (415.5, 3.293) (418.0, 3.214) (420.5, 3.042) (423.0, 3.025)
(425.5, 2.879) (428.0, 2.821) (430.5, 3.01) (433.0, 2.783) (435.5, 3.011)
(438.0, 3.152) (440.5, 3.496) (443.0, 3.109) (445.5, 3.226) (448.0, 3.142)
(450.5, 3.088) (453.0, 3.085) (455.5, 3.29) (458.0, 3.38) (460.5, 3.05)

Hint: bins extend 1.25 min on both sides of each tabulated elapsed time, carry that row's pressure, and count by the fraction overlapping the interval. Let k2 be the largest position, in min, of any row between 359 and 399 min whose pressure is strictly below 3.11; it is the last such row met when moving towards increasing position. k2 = 393.0 min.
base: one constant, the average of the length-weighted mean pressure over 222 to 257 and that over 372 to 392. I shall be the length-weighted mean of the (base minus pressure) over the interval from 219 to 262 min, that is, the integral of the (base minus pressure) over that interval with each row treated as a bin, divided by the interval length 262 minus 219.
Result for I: -0.14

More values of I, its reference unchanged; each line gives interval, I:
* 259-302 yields -0.34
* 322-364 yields 0.43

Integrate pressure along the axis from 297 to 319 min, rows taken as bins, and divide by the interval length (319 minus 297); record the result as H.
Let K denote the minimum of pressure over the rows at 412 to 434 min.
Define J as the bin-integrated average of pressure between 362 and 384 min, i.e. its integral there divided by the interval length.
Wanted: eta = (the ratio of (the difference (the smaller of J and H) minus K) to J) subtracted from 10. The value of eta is 10.2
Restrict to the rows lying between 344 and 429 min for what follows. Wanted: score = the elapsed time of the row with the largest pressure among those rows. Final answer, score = 395.5 min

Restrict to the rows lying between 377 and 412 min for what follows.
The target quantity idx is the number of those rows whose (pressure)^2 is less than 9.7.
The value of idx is 8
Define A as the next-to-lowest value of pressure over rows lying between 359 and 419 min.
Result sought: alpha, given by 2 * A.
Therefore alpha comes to 2.9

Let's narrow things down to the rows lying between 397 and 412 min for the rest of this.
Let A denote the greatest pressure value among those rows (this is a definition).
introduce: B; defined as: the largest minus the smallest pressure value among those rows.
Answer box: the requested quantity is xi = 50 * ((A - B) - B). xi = 138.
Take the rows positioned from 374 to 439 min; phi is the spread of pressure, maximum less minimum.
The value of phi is 0.72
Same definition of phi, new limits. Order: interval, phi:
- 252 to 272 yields 0.72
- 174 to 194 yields 0.23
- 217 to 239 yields 0.48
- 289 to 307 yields 0.29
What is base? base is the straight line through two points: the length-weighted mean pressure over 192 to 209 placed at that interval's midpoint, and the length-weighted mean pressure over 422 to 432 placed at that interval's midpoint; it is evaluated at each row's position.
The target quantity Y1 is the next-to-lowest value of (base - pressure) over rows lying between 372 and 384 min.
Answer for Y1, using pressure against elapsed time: 0.13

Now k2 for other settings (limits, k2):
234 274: 268.0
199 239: 238.0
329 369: 368.0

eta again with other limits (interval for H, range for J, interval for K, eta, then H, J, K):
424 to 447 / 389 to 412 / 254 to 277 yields 9.9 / 3.1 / 3.19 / 2.794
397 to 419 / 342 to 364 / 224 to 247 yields 10.5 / 3.2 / 1.98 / 2.972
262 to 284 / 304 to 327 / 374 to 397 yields 9.8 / 3.3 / 3.31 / 2.641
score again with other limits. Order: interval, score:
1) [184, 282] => 280.5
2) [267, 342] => 280.5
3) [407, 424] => 415.5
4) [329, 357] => 333.0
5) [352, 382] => 378.0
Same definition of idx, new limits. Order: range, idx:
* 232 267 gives 6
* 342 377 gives 14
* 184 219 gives 8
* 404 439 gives 10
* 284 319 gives 0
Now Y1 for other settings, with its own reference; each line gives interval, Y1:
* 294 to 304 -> -0.47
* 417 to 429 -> -0.11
